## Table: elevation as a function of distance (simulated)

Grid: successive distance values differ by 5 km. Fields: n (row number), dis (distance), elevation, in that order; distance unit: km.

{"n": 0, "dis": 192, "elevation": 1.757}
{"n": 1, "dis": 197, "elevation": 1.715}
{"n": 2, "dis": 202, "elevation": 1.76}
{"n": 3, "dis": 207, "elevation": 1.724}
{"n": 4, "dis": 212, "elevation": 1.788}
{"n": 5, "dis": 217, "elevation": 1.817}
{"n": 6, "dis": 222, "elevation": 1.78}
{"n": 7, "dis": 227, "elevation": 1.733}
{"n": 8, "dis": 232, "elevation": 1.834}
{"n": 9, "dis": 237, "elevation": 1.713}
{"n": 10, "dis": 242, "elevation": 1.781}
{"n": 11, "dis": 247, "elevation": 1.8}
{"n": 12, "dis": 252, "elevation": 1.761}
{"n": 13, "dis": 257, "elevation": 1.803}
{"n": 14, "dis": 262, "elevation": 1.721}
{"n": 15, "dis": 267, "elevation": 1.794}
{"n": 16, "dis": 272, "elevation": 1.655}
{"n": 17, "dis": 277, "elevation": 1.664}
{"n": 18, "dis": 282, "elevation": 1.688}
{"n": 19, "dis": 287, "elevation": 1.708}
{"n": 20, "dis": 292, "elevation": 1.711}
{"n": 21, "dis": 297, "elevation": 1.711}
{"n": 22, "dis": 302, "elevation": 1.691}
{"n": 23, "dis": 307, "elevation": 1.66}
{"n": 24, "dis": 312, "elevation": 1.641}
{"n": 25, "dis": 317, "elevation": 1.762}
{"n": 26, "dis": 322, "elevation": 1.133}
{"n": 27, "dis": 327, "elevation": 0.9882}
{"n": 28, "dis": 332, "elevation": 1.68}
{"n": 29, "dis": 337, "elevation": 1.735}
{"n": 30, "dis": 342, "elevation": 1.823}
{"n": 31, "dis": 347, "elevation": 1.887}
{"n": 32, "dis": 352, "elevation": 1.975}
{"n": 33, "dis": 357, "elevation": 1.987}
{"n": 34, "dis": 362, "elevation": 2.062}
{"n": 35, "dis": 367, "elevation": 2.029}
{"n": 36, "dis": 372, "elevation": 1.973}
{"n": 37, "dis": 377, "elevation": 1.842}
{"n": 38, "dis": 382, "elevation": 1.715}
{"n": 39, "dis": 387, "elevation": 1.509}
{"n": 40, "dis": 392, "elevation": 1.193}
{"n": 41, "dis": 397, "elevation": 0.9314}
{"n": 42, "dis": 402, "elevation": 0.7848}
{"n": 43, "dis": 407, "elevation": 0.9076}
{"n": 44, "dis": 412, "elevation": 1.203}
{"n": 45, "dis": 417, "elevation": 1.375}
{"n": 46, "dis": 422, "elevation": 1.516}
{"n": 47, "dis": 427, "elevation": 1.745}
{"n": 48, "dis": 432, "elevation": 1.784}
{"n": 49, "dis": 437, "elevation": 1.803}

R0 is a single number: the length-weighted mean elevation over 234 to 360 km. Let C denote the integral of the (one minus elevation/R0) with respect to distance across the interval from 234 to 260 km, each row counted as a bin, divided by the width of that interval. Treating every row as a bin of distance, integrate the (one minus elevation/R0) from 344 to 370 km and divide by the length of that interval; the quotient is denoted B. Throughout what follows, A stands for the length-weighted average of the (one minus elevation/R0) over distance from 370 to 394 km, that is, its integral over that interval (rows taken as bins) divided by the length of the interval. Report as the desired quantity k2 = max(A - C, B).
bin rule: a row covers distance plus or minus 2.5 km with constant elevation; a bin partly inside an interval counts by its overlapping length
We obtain 0.07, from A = 0.03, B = -0.2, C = -0.04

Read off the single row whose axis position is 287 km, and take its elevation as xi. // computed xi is 1.708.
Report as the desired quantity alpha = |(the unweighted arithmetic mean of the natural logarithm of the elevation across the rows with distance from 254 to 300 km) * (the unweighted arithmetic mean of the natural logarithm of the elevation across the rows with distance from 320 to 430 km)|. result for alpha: 0.214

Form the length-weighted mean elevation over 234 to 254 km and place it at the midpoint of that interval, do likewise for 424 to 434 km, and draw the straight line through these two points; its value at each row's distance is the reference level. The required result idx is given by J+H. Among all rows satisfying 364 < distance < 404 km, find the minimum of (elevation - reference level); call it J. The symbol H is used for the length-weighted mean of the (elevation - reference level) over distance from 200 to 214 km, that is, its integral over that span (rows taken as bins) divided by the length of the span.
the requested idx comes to -1.0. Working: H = -0.01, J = -0.97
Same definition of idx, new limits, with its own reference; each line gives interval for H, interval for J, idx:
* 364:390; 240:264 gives 0.0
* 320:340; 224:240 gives -0.4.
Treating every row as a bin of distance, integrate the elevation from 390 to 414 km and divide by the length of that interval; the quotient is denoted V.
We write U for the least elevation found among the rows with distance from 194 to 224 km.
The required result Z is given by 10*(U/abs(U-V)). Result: 24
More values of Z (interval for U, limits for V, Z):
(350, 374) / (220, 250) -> 99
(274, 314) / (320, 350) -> 191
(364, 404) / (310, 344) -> 11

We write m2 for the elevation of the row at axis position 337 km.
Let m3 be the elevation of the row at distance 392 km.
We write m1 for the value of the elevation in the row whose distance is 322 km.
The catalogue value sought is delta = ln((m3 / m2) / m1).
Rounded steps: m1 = 1.133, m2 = 1.735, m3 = 1.193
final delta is -0.499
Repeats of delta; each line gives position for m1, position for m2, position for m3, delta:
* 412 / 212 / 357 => -0.079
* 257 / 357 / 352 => -0.596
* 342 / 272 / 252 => -0.538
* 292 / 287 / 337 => -0.521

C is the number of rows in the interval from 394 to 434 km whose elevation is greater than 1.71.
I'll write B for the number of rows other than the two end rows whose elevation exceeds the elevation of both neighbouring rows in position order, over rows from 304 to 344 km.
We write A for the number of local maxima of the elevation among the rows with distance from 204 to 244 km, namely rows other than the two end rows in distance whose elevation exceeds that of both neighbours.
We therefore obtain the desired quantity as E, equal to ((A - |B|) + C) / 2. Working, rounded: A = 2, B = 1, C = 2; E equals 1.50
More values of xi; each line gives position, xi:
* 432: 1.784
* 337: 1.735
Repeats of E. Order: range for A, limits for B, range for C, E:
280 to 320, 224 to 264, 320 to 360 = 1.00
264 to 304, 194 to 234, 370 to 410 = 0.50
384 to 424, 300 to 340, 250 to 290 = 1.50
